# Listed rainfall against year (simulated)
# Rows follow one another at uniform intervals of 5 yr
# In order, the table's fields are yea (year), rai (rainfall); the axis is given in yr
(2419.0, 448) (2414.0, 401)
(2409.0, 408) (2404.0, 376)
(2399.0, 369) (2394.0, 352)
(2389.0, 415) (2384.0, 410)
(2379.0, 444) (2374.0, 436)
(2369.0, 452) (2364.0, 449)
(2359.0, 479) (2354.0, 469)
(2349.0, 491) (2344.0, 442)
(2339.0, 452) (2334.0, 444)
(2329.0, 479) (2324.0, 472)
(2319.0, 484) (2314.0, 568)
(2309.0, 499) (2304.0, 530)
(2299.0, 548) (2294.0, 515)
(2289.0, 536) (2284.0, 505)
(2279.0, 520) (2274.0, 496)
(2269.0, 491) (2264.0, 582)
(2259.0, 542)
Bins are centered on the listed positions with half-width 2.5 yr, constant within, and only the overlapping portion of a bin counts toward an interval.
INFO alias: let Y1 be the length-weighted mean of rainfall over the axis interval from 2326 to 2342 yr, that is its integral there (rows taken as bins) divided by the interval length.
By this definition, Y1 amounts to 458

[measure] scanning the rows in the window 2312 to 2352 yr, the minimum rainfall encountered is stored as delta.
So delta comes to 442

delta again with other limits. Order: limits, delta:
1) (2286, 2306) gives 515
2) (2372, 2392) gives 410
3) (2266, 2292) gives 491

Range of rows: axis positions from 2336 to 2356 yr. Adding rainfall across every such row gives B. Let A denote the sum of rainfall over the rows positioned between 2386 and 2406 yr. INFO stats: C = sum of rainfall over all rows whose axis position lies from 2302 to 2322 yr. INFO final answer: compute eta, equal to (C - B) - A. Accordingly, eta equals -1285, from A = 1512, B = 1854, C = 2081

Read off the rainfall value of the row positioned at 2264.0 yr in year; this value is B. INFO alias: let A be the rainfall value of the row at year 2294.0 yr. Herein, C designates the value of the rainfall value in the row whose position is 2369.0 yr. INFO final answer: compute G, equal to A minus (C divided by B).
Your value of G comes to 514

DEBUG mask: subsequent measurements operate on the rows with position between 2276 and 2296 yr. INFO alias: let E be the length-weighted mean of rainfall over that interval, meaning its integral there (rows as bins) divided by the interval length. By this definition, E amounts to 519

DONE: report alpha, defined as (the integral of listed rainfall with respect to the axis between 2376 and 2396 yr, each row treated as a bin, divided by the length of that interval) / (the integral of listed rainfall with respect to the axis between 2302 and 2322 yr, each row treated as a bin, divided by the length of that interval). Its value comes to 0.79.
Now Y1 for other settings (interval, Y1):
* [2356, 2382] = 452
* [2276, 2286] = 512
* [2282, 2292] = 521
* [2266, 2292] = 511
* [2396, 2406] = 371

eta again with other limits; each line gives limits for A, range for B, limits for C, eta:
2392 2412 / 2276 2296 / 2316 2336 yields -1702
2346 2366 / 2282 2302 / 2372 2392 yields -2287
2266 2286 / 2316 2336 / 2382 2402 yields -2345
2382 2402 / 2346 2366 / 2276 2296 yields -1358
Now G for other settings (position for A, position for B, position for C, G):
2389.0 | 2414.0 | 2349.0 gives 414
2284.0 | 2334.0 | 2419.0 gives 504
